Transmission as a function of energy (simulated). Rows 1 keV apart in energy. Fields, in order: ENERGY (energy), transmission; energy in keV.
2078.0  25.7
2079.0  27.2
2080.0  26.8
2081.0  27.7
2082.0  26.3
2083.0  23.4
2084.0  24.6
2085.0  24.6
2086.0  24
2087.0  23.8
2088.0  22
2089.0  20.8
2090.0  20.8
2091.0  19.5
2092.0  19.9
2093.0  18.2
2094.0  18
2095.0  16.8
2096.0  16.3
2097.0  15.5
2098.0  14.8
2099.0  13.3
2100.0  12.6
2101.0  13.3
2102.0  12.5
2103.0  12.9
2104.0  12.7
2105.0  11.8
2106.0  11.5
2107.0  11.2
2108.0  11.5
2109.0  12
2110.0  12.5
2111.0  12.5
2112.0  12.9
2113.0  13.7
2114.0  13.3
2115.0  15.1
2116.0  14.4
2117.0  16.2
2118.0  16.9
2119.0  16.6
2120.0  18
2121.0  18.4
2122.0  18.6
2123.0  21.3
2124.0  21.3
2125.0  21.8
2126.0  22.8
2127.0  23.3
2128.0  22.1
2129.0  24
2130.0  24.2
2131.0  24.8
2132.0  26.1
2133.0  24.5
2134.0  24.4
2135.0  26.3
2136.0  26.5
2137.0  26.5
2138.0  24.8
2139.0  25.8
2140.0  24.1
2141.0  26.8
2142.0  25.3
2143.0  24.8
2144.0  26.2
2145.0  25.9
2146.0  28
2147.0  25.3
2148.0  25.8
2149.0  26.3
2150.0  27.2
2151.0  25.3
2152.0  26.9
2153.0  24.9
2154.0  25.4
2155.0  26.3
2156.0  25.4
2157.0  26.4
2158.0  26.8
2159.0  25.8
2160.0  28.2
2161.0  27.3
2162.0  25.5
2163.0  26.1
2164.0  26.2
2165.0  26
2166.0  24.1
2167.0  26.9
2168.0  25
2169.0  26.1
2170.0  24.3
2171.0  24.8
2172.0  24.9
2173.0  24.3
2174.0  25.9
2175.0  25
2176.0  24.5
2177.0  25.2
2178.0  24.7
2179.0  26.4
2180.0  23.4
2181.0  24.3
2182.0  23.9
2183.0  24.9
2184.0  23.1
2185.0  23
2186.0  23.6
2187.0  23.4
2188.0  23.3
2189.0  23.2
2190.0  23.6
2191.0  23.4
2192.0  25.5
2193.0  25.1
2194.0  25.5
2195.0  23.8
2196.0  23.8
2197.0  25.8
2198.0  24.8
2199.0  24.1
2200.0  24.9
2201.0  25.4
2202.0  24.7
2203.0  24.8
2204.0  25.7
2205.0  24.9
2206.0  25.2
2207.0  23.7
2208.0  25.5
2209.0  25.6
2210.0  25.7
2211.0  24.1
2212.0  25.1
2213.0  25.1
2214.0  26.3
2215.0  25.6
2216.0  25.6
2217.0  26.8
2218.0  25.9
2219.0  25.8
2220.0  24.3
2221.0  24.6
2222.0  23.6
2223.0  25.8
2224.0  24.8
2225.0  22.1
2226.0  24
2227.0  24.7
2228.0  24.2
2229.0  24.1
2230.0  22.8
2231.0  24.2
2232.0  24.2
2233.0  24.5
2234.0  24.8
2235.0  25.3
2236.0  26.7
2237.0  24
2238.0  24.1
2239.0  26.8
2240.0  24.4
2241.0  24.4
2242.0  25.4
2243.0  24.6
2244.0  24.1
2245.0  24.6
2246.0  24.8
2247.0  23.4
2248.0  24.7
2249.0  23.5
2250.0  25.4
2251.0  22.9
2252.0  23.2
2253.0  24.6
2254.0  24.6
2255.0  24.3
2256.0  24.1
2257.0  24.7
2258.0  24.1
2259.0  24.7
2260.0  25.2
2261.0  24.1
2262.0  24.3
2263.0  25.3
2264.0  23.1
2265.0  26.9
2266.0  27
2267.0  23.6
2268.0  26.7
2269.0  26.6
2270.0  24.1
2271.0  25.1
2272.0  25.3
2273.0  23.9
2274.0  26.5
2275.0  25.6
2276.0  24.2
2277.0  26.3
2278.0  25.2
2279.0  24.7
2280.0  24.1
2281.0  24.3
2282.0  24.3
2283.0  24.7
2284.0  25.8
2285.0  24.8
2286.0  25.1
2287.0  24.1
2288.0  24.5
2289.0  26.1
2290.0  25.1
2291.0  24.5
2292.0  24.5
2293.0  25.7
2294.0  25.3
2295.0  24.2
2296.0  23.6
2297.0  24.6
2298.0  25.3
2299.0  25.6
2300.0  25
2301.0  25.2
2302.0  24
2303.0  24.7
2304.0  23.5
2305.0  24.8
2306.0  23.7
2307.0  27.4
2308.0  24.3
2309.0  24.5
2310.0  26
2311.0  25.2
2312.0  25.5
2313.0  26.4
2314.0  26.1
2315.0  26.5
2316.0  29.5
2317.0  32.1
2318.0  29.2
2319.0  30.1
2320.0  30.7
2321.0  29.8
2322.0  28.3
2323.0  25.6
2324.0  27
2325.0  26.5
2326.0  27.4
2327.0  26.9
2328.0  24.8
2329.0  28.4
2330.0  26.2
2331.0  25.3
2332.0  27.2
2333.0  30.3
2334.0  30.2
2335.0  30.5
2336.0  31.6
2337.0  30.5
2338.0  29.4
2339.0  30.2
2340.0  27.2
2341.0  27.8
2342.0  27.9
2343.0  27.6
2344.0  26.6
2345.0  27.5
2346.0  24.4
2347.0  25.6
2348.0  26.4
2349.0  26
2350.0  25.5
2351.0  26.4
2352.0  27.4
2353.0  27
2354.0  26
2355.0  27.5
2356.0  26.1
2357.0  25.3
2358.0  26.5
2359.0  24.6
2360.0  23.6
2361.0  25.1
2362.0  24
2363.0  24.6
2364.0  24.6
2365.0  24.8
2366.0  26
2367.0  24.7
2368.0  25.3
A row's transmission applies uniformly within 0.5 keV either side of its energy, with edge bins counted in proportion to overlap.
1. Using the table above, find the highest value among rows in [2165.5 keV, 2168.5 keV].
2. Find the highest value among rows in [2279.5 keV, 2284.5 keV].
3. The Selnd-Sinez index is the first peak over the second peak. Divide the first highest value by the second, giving 1.04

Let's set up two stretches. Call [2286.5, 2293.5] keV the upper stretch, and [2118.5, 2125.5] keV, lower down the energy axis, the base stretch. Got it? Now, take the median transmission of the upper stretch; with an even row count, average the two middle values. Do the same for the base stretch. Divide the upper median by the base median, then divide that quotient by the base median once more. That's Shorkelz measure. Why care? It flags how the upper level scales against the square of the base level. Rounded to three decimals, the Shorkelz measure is 0.071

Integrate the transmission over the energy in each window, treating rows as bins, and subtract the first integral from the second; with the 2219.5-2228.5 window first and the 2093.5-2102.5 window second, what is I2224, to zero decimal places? -85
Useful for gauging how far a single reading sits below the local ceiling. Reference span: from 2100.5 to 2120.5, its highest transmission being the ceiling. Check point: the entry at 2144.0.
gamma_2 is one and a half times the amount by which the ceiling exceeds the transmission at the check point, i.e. -12.3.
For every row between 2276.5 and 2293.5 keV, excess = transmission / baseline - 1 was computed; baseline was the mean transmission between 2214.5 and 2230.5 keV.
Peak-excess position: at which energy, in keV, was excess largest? 2277.0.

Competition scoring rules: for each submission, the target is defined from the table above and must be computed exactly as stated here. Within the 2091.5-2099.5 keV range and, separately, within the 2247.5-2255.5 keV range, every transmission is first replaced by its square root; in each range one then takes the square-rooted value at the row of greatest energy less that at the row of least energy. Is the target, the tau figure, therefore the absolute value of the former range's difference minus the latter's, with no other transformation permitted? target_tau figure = 0.77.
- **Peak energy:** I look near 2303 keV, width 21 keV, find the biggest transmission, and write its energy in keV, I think 2307.0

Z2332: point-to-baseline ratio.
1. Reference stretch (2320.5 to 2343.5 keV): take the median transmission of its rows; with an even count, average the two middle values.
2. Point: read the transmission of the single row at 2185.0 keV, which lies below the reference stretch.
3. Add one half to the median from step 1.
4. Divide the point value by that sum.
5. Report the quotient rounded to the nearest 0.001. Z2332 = 0.813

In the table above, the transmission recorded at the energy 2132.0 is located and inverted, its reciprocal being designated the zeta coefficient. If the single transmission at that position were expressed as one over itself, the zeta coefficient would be 0.038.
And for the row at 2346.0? 0.041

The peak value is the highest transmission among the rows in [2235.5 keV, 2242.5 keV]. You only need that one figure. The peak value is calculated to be 26.8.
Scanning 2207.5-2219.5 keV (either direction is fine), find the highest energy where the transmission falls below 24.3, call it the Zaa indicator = 2211.0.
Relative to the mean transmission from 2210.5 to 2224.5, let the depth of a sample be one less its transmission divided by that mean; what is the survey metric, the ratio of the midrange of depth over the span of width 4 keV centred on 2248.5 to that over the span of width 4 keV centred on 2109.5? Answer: 0.1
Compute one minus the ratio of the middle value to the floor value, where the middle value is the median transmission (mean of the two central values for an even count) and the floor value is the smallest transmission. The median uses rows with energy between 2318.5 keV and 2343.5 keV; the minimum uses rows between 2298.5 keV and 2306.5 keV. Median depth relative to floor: -0.19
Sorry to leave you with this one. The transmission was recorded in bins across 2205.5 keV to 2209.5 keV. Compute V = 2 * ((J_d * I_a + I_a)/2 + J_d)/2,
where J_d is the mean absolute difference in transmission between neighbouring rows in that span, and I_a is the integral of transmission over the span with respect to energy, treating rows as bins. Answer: 108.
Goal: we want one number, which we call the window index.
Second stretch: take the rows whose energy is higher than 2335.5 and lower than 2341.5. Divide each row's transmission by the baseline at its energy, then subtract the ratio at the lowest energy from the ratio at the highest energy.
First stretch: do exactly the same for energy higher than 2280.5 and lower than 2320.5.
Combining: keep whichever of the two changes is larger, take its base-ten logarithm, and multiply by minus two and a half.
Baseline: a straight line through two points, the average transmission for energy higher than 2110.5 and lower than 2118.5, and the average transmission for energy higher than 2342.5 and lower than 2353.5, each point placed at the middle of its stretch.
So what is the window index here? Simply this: 1.9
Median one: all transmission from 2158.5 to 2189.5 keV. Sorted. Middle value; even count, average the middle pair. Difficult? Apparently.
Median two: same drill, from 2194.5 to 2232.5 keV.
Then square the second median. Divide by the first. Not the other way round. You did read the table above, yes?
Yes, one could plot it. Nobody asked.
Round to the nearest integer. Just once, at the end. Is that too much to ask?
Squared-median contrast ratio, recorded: 25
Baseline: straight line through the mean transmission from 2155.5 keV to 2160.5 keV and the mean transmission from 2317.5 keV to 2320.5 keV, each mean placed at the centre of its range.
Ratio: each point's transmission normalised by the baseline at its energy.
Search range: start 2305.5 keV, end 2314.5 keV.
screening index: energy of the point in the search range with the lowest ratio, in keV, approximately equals 2306.0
